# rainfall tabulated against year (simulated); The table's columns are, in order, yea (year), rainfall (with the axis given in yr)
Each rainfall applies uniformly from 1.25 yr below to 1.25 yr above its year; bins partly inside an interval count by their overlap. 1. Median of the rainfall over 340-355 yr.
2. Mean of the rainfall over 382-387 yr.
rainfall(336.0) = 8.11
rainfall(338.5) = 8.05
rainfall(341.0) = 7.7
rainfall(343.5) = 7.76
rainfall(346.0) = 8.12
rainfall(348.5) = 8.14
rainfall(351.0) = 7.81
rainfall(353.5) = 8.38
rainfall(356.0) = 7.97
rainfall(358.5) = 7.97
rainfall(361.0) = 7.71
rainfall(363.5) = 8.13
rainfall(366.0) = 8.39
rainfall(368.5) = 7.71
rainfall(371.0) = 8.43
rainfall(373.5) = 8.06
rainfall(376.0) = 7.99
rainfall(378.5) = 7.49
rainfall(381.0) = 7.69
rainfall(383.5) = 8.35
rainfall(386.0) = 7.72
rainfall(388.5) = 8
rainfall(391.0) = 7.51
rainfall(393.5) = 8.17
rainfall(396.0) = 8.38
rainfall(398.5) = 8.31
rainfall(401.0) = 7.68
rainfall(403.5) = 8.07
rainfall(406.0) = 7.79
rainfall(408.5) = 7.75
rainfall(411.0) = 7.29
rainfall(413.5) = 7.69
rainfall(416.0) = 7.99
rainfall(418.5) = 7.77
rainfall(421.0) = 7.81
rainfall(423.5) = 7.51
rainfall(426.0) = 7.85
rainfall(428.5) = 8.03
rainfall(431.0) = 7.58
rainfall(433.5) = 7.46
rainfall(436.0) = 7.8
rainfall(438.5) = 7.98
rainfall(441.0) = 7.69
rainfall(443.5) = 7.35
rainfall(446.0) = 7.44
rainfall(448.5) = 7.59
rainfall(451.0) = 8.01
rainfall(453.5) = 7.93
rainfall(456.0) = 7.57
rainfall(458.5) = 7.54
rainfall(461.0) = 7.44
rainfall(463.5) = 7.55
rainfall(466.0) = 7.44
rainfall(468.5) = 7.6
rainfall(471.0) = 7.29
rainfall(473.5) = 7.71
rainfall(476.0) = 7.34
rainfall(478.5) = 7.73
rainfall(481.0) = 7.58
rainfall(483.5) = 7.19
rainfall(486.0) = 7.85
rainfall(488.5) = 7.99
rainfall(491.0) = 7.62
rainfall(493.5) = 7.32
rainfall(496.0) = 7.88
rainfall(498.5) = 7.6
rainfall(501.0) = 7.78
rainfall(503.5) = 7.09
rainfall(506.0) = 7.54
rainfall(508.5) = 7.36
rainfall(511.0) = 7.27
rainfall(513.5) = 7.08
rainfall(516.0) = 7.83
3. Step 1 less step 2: -0.1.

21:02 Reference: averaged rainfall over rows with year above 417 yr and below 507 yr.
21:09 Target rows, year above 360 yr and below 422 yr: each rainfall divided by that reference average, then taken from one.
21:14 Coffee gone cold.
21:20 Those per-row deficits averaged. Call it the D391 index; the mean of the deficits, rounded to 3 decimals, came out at -0.038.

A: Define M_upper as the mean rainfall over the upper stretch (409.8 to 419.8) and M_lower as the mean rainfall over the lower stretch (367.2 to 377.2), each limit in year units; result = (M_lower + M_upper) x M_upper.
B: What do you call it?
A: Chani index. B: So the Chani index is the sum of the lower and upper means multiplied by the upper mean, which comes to 121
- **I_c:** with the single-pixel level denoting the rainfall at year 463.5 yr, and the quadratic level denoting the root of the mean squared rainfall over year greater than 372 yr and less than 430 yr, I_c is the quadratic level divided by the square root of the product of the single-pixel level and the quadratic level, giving 1.02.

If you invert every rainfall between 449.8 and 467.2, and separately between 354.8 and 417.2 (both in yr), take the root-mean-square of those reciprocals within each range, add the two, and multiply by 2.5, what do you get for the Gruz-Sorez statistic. 0.644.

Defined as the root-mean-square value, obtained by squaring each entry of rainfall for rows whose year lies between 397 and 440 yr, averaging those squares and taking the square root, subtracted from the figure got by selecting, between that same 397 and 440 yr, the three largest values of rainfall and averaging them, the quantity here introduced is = 0.35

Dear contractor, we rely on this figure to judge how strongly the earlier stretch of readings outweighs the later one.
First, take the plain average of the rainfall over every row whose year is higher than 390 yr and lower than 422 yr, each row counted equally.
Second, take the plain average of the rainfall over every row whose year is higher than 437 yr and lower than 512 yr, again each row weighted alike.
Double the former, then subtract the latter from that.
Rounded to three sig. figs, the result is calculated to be 8.15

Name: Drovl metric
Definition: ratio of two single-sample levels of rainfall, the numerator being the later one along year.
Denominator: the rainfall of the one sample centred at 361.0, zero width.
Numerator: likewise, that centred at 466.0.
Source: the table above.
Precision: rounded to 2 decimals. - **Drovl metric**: 0.96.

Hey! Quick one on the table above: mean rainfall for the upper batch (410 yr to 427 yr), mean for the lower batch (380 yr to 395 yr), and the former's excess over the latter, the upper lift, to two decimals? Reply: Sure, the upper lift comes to -0.21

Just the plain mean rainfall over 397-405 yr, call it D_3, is 8.02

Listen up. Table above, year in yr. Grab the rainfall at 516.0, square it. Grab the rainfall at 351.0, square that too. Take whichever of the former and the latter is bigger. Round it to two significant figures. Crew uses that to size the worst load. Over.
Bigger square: 61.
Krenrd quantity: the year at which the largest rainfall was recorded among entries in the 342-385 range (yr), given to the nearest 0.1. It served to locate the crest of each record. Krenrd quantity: 371.0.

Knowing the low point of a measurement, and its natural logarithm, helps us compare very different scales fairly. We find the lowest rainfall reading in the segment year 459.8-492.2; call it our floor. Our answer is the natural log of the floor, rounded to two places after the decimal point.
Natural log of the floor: 1.97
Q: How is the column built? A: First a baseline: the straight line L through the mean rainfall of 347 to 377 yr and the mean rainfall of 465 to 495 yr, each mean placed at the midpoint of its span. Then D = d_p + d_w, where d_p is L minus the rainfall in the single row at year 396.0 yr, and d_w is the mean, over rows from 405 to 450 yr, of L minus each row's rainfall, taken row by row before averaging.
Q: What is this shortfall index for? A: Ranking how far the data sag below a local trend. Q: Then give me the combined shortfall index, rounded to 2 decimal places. -0.37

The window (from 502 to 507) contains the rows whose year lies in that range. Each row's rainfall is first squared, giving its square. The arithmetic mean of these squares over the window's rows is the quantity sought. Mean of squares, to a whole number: 54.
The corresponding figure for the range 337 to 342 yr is 62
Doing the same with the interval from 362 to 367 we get 68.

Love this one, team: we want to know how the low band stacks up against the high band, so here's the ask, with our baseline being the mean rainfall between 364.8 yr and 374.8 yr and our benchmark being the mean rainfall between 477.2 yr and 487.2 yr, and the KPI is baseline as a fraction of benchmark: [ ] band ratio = 1.07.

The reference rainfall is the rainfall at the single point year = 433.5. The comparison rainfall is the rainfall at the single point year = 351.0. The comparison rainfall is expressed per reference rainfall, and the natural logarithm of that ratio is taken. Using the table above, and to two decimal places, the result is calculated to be 0.05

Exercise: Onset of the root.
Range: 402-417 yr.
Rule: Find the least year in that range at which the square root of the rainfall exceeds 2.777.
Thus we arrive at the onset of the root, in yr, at 403.5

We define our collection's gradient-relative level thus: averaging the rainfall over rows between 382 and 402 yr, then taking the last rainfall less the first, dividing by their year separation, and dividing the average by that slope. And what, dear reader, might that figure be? -209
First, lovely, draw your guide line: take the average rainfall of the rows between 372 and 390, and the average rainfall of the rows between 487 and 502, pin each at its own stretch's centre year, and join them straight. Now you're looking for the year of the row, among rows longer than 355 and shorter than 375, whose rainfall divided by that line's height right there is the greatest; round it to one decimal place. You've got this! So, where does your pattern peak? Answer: 371.0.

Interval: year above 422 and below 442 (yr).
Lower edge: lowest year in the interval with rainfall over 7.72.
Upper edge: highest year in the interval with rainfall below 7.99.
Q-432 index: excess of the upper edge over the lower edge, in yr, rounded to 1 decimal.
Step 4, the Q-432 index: 15.0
